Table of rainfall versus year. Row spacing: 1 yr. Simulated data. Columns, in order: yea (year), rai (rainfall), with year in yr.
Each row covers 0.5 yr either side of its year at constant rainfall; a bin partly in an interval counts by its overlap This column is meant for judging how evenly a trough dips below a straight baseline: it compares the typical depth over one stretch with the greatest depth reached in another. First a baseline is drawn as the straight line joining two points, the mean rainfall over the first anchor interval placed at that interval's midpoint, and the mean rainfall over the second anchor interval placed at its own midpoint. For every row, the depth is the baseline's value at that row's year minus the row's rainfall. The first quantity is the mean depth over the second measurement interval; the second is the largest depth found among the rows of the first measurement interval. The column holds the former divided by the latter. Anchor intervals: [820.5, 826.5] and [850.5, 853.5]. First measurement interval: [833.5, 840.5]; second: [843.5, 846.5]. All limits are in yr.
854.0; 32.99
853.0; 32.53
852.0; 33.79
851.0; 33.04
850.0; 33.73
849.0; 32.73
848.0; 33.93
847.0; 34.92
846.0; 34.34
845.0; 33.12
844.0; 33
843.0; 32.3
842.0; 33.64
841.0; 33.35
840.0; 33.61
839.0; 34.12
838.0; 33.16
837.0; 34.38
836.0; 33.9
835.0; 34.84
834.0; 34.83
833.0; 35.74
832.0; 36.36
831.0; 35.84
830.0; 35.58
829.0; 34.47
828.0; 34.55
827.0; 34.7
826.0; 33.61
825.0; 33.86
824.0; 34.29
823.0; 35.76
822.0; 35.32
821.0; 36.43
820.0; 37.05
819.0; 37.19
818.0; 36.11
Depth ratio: 0.1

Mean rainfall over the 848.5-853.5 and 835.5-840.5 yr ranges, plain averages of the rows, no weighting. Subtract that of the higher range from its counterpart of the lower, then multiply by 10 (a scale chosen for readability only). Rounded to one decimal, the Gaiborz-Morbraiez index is 6.7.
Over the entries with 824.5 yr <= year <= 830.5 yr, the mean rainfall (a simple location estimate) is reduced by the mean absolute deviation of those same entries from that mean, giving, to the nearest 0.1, 34.0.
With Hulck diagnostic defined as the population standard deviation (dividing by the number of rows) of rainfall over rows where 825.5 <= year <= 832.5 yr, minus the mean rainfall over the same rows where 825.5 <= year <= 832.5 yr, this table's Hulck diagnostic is -34.1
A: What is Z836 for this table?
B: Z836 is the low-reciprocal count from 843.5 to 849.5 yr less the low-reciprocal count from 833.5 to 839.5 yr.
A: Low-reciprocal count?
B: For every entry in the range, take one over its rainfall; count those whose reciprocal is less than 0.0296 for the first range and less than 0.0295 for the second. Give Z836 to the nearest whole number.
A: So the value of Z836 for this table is -2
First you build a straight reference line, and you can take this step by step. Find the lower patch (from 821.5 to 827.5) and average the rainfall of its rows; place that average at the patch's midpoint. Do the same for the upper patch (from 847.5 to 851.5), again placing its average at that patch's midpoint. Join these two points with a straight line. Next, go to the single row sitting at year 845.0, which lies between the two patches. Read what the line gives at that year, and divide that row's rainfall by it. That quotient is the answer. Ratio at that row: 0.99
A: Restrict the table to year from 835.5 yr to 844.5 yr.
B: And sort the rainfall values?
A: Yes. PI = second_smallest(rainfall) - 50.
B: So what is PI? -17.00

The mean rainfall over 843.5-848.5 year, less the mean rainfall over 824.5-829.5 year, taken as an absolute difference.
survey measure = 0.4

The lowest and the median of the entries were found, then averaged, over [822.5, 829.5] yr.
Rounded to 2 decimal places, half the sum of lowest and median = 34.04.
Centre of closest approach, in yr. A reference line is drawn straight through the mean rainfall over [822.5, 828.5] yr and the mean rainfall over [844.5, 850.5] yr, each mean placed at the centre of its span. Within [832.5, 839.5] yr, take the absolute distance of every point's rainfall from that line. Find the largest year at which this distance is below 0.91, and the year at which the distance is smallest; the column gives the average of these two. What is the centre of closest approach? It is 839 yr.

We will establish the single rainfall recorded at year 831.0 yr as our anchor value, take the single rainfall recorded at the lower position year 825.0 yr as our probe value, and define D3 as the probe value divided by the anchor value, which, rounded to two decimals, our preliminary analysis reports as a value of 0.94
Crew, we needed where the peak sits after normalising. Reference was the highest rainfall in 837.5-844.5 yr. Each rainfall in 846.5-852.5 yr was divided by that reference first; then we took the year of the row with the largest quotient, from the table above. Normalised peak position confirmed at 847.0 yr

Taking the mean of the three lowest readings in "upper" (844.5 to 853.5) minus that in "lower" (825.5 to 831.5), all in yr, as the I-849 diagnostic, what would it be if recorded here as -1.4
